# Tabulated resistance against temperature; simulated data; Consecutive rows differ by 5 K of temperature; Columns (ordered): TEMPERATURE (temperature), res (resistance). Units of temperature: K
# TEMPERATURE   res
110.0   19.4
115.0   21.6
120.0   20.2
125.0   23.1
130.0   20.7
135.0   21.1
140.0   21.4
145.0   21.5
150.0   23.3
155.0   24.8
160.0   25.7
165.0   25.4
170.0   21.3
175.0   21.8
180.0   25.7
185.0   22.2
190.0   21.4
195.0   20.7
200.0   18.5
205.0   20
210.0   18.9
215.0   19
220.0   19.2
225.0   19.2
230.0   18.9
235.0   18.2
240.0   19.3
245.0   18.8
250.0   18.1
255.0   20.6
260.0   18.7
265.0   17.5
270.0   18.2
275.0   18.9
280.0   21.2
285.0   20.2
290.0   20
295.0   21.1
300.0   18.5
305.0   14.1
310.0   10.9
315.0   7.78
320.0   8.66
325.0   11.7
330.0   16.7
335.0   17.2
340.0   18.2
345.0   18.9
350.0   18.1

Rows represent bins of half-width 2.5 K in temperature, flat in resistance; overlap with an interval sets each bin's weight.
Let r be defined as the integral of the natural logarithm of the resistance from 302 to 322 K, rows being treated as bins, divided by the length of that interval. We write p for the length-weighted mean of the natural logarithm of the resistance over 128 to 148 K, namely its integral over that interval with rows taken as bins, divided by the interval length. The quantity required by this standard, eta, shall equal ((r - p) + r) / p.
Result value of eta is 0.53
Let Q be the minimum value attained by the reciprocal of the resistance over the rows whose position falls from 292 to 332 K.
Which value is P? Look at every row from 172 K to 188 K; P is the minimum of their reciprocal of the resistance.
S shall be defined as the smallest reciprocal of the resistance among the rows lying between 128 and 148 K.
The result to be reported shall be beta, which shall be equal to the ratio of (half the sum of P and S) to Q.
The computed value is 0.90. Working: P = 0.0389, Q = 0.0474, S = 0.0465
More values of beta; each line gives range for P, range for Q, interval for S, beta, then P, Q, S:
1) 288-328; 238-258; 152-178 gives 0.89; 0.0474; 0.0485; 0.0389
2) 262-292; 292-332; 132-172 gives 0.91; 0.0472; 0.0474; 0.0389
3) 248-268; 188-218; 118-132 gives 0.98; 0.0485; 0.0467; 0.0433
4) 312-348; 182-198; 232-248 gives 1.16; 0.0529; 0.0450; 0.0518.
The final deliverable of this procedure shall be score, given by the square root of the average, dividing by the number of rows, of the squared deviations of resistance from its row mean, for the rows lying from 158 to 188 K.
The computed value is 1.9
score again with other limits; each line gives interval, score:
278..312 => 3.7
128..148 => 0.3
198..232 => 0.4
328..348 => 0.9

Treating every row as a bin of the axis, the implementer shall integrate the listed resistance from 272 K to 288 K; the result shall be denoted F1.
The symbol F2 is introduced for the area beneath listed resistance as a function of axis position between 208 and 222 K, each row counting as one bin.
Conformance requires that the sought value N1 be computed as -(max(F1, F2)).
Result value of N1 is -321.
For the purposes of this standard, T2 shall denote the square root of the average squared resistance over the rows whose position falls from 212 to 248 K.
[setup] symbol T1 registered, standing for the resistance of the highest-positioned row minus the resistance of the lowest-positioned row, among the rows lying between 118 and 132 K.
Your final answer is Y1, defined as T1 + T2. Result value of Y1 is 19.4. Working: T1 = 0.5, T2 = 19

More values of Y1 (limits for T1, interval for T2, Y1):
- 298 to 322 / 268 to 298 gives 10.1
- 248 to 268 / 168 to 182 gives 22.4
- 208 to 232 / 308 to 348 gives 14.4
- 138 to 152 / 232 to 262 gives 20.9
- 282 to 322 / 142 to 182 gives 12.2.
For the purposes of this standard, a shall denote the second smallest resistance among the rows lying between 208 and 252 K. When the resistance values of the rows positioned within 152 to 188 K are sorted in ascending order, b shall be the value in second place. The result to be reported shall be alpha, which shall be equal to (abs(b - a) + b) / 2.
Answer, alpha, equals 12.7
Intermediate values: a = 18.2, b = 21.8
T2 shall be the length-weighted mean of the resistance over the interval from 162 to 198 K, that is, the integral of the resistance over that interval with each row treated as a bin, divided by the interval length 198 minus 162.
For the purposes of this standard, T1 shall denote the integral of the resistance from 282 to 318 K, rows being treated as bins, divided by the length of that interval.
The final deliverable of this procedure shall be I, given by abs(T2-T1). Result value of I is 7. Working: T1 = 16.1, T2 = 22.6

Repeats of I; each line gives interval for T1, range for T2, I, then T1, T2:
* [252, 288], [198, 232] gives 0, 19.3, 19.1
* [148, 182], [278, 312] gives 6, 24.0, 18.1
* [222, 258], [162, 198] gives 4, 19.0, 22.6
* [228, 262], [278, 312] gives 1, 18.9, 18.1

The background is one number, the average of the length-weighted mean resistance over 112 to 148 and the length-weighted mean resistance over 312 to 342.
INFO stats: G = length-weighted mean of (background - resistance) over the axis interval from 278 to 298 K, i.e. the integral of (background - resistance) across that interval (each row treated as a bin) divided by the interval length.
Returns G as -3.2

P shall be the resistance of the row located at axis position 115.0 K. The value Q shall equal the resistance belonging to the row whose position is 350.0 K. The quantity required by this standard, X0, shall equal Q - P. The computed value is -3.5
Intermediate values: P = 21.6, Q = 18.1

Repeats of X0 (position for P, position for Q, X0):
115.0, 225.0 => -2.4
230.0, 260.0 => -0.2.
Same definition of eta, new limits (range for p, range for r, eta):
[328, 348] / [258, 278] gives 1.02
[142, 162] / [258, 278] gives 0.84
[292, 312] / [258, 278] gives 1.11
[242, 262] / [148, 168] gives 1.18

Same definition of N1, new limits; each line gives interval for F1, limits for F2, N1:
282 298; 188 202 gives -326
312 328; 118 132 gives -300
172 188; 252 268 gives -370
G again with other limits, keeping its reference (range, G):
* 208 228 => -1.8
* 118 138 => -4.0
